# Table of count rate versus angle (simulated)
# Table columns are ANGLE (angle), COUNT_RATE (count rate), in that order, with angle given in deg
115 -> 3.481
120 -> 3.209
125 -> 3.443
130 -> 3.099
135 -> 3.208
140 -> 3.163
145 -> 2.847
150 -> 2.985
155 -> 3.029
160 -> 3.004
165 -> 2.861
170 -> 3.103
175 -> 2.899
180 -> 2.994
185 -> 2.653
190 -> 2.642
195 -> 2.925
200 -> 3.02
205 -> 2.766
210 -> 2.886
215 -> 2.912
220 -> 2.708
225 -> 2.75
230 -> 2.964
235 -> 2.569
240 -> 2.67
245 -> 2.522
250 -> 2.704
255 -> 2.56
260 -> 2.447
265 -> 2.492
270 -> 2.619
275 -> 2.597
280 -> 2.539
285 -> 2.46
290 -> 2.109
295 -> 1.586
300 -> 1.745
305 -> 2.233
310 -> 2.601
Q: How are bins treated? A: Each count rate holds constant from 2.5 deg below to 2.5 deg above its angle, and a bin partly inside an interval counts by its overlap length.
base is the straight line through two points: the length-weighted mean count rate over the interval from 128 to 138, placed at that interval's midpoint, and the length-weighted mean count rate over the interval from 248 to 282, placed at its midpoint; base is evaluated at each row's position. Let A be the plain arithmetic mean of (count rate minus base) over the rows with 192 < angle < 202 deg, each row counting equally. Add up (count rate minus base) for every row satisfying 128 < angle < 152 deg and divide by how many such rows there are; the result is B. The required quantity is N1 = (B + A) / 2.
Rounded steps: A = 0.11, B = -0.065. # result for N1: 0.02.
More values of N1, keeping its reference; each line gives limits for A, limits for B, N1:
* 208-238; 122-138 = 0.06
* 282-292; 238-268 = -0.12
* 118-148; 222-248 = 0.00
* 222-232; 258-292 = 0.04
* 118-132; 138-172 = 0.00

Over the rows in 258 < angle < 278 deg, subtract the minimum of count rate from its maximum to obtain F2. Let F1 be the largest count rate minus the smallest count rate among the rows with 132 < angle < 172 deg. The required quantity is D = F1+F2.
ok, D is 0.53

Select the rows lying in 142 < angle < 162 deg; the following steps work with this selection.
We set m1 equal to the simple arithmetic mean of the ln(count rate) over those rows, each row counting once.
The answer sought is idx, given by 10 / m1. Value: 9.2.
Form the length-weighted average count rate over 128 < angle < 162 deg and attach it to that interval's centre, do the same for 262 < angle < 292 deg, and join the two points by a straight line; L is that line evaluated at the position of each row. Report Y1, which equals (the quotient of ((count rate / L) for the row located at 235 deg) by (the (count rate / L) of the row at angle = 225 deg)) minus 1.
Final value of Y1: -0.05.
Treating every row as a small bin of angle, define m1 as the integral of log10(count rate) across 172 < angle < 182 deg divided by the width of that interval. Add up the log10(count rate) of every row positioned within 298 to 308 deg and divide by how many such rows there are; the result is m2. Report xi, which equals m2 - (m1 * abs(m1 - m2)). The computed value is 0.21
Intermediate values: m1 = 0.470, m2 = 0.30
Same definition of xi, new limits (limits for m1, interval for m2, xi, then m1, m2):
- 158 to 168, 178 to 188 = 0.44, 0.468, 0.45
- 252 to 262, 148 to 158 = 0.45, 0.401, 0.48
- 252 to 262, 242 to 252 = 0.41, 0.401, 0.42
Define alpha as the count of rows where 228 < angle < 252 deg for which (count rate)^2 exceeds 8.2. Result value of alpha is 1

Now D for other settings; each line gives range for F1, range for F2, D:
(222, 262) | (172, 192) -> 0.87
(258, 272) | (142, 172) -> 0.43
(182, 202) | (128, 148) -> 0.74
